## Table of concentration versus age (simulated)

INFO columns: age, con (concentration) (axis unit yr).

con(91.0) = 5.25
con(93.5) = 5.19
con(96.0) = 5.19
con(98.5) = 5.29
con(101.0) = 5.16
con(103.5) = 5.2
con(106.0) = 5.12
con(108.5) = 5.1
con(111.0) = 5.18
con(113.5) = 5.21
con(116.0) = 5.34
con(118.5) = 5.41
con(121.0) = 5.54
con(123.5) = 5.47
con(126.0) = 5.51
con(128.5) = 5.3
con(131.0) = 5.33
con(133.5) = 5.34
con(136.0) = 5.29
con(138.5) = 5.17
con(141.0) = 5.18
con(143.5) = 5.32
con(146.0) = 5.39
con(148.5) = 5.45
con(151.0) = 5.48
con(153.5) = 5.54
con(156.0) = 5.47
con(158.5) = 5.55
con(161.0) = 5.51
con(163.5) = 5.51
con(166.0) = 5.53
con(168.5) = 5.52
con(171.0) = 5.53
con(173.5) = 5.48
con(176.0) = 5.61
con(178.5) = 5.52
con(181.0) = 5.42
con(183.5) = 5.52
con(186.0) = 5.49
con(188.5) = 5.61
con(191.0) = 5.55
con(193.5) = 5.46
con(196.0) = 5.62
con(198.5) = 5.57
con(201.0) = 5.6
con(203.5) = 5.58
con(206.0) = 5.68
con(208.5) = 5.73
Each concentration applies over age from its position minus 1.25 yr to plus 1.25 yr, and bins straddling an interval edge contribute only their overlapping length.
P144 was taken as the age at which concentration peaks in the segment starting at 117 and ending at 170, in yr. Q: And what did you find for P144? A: 158.5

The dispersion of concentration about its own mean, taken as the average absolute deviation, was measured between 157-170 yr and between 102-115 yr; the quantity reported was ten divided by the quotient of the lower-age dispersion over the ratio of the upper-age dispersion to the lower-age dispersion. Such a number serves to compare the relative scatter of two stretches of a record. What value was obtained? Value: 74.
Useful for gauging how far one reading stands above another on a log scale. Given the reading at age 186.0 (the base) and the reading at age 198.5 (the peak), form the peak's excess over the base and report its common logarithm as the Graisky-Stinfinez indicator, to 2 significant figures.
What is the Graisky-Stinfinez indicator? -1.1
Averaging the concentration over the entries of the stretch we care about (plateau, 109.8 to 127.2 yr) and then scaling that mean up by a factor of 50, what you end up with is 269.0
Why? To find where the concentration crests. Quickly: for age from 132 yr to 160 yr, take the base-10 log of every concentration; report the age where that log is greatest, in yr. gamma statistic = 158.5 yr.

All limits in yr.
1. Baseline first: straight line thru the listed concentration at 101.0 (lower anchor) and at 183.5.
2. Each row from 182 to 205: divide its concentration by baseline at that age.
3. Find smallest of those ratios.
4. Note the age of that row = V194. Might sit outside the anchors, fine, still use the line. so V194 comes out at 193.5 yr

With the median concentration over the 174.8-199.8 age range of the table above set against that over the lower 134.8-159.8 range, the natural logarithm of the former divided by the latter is 0.02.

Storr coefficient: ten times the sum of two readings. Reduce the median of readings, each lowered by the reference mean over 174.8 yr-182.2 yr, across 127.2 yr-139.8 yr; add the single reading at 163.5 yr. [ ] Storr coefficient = 52.9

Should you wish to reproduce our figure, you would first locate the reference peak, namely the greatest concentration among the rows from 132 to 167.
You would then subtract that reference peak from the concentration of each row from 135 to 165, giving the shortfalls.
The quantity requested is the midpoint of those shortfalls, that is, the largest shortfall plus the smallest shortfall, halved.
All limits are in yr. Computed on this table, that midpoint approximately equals -0.19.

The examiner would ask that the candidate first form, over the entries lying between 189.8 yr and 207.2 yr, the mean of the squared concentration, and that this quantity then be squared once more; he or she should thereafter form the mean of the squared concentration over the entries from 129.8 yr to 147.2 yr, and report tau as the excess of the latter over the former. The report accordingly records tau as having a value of -942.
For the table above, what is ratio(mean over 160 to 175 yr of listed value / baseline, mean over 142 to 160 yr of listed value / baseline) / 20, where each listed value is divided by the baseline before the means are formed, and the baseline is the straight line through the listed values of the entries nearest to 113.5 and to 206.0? 0.0498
